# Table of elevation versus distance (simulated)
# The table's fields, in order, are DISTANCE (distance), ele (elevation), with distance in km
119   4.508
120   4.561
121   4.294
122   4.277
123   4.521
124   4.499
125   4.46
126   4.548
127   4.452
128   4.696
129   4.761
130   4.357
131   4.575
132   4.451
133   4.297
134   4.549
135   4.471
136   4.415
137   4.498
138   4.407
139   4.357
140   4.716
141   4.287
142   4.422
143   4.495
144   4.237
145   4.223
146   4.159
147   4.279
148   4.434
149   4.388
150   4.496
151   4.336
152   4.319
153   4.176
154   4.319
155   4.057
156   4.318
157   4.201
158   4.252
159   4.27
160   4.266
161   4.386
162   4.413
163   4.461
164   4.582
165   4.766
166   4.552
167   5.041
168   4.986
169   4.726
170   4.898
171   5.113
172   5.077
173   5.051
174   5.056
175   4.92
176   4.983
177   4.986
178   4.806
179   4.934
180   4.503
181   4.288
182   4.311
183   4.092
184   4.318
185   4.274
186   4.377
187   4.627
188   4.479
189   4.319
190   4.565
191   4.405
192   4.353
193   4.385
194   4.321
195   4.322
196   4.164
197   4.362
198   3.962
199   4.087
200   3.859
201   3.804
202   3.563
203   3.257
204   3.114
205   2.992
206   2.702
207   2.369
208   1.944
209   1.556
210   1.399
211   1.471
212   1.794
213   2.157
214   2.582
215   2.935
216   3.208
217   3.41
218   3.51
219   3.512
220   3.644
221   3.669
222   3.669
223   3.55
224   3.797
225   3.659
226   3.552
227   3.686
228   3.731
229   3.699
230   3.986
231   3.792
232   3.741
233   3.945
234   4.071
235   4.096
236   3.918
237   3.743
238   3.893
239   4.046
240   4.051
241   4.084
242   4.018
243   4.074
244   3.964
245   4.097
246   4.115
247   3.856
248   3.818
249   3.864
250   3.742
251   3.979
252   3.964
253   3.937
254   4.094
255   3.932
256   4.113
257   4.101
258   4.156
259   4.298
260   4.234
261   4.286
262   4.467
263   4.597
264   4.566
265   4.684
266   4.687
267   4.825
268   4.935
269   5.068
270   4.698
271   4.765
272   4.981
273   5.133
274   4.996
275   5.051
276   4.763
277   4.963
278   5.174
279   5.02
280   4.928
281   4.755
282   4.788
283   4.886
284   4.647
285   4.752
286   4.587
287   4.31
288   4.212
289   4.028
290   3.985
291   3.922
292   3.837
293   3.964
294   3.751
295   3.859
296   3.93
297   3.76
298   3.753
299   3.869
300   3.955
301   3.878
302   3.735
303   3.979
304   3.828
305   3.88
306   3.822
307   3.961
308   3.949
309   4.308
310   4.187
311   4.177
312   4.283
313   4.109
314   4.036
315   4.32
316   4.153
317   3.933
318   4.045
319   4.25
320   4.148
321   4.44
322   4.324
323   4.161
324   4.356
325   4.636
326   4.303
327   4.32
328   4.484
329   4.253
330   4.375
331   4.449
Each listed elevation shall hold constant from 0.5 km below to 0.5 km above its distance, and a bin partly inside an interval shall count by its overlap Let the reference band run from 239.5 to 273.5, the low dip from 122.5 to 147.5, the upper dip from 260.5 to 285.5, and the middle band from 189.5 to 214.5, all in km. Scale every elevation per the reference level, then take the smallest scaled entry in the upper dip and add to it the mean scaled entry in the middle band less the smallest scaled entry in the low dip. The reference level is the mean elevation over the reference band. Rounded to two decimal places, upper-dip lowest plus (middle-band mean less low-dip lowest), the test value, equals 0.79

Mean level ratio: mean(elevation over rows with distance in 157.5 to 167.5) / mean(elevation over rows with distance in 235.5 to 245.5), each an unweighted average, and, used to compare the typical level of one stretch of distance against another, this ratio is 1.13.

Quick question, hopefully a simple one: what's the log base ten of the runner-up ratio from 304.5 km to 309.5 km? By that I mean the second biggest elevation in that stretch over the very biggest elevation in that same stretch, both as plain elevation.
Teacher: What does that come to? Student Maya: -0.036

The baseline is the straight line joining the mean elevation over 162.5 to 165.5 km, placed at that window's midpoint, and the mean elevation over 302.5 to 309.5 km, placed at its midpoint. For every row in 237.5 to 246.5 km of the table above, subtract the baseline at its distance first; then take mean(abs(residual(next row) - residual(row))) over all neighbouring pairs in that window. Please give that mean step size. 0.07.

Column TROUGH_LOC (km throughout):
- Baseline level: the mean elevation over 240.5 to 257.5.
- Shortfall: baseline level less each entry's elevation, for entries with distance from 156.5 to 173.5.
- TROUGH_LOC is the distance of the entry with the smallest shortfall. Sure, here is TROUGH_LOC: 171 km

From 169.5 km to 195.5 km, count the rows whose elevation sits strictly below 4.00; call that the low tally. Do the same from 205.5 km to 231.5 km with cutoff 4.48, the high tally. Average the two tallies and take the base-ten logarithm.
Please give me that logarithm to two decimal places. 1.11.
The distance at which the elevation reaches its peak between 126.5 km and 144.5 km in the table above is 129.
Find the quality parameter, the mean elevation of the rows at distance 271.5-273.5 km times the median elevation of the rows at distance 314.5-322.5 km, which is 21.2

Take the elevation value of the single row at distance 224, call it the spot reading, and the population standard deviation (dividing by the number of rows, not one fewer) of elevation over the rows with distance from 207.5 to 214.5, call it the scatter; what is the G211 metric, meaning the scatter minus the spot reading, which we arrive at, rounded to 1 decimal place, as -3.4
